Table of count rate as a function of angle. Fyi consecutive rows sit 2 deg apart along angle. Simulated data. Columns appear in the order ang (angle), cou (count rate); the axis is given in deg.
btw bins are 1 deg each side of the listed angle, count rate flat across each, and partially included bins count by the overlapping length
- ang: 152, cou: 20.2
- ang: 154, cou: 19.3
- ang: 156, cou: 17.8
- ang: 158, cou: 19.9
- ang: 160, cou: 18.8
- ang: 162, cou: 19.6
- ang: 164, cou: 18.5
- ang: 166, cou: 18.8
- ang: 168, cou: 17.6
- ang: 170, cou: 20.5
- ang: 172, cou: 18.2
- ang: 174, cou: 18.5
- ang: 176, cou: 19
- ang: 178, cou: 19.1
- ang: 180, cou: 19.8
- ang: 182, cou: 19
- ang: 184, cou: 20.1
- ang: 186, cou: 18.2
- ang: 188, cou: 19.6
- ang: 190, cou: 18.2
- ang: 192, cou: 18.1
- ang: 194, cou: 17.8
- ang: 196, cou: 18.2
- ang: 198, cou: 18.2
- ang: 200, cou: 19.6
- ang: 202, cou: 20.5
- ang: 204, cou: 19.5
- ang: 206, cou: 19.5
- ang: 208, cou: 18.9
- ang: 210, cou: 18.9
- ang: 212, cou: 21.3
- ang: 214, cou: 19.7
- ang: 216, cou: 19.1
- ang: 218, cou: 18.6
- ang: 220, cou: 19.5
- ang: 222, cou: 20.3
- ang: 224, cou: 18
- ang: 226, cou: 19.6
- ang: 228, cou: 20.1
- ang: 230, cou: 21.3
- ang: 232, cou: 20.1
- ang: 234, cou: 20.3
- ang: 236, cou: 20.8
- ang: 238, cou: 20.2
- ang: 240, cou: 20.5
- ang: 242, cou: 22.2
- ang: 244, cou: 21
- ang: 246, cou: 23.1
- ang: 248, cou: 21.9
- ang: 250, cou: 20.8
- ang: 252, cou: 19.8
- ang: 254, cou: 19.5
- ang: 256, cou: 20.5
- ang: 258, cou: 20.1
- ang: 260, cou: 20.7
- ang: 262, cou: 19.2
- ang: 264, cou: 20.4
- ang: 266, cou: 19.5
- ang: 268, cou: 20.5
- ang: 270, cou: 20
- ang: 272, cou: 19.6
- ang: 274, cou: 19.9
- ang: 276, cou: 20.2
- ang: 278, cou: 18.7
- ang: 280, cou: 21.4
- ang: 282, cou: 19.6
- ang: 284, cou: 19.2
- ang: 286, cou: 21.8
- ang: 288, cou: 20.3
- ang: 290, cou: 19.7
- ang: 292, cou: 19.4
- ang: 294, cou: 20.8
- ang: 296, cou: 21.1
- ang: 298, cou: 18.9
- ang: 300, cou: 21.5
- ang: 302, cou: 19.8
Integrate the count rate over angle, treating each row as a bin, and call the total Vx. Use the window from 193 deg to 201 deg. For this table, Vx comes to 148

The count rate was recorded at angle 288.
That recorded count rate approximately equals 20.3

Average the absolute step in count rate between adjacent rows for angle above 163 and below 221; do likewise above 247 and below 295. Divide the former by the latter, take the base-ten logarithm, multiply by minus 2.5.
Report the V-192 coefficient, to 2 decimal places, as 0.11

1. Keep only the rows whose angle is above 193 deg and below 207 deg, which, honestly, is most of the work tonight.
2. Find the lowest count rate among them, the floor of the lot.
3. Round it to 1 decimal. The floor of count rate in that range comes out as 17.8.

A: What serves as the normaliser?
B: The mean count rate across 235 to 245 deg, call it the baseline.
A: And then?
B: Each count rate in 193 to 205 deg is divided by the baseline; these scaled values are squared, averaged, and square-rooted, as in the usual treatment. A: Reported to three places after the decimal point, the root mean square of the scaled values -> 0.907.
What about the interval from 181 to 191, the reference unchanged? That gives 0.909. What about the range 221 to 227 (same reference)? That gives 0.923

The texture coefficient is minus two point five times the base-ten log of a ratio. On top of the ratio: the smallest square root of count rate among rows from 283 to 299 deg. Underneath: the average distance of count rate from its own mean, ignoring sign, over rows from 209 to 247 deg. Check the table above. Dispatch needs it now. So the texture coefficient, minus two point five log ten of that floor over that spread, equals -1.70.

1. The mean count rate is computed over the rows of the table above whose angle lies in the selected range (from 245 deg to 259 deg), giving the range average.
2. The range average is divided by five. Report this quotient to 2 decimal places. 4.16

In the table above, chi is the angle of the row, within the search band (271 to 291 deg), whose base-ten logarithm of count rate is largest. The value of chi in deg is 286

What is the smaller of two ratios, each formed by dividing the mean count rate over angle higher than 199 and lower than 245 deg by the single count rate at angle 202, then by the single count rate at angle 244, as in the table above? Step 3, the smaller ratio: 0.95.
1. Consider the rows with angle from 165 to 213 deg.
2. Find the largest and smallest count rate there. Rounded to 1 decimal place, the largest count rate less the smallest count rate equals 3.7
